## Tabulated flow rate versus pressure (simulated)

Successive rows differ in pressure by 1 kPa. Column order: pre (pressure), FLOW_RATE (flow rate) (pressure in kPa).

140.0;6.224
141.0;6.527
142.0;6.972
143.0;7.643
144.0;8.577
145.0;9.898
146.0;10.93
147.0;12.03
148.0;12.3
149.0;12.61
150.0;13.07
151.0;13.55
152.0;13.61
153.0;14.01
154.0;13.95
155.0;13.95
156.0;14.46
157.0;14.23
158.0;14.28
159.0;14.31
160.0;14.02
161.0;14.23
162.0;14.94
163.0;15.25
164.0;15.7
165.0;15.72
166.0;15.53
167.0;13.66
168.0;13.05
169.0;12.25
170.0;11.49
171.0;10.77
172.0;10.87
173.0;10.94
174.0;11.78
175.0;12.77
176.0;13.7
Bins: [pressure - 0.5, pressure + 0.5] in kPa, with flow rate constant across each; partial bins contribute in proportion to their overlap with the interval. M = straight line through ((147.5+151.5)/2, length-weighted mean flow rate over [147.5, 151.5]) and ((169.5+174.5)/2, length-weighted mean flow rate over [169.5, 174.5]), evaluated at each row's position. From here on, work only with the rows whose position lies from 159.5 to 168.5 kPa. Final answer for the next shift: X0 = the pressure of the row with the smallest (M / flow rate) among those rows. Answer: 165.0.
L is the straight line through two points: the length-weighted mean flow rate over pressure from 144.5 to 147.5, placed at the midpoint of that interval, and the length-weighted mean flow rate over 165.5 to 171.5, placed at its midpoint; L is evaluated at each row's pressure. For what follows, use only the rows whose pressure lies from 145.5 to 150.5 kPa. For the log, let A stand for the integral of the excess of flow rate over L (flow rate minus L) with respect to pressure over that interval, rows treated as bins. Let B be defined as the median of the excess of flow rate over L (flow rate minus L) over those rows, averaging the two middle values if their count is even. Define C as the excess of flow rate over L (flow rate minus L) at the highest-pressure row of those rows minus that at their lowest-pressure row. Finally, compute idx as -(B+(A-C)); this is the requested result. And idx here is -5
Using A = 5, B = 1.2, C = 1.8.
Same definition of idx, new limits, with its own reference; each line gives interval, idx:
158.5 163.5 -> -14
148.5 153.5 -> -11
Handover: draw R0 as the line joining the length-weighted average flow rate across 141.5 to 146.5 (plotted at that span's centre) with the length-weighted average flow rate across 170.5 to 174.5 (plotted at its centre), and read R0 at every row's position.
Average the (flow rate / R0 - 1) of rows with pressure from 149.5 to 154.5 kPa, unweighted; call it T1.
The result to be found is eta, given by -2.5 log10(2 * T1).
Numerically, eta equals 0.1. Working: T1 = 0.44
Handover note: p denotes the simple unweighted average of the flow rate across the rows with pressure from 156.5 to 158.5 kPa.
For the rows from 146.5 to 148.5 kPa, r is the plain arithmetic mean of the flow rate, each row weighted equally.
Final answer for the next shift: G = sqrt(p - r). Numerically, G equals 1.45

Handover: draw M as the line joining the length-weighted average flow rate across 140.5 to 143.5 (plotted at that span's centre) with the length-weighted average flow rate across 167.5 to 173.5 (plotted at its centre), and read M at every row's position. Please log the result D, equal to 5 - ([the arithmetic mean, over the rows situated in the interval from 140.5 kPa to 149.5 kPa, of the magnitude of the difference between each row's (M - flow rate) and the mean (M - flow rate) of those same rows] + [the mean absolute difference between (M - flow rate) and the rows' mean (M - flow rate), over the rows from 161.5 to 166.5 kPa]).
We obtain 3.15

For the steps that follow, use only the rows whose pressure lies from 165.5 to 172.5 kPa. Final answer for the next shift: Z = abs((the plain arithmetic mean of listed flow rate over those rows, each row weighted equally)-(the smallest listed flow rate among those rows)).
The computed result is 1.7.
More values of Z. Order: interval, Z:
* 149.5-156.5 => 0.7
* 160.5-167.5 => 1.3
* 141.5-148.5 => 2.8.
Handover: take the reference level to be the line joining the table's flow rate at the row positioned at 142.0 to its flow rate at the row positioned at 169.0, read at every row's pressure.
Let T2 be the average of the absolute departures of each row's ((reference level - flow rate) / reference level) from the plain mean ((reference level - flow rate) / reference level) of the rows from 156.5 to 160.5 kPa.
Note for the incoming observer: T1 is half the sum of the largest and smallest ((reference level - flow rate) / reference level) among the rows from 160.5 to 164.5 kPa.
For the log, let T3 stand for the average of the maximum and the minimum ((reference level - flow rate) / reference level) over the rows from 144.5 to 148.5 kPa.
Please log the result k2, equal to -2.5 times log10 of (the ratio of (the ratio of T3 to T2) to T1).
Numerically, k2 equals -3.91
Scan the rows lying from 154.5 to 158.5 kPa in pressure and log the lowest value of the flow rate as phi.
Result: 13.95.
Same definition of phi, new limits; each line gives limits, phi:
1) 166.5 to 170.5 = 11.49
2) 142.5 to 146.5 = 7.643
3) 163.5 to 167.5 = 13.66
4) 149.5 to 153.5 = 13.07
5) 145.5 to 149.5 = 10.93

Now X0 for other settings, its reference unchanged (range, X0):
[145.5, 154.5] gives 154.0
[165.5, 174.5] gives 166.0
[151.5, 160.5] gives 159.0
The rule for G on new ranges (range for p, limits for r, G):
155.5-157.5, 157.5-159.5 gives 0.22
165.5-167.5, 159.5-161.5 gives 0.69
